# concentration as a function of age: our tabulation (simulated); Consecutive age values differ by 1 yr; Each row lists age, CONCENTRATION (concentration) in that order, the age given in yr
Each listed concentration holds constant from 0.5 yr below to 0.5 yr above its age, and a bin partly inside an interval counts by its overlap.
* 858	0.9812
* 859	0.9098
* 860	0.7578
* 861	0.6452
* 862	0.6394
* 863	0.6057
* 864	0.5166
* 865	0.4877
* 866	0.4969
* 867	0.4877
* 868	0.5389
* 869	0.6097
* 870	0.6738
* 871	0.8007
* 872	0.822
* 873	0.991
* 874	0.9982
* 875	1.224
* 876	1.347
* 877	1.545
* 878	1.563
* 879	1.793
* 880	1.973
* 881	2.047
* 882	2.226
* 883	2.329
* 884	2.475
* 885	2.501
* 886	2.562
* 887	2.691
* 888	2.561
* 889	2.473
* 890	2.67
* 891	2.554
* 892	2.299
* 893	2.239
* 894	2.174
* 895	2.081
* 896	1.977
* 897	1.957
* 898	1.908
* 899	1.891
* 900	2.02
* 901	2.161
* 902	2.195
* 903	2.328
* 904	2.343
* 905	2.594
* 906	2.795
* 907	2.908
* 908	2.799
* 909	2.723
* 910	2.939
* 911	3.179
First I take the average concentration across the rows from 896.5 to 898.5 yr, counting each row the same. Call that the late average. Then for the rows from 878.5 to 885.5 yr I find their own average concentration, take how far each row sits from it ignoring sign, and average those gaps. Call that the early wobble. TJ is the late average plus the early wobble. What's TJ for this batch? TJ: 2.2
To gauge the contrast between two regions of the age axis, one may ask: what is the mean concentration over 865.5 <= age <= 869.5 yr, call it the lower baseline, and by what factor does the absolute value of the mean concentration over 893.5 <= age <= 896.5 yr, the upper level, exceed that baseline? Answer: 3.90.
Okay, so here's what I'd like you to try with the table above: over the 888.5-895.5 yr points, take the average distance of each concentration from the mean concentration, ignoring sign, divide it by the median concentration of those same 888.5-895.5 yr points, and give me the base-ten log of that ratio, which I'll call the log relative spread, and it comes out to -1.11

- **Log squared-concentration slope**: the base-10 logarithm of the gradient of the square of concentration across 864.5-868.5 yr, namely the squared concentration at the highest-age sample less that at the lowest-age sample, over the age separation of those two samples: -1.8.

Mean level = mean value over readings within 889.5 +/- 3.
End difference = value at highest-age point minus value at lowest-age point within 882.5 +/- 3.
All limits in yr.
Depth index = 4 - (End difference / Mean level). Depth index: 3.8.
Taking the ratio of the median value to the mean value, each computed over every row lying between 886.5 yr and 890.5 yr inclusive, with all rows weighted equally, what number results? 1.01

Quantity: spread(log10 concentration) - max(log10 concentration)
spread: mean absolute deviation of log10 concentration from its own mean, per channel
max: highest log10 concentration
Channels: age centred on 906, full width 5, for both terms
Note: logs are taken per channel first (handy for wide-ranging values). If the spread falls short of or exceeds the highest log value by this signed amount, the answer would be -0.43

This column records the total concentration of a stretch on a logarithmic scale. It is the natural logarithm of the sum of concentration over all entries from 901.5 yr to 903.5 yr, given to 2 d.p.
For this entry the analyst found 1.51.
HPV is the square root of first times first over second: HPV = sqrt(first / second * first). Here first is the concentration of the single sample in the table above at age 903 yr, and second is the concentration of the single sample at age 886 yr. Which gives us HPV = 1.45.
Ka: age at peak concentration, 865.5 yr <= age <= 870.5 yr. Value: 870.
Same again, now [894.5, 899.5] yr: 895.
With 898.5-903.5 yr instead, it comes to 903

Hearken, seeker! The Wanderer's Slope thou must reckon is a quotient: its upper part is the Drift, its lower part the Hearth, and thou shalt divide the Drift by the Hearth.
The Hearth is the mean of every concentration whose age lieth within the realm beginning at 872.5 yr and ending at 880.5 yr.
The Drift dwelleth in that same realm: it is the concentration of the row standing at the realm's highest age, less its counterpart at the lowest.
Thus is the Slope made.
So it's 0.69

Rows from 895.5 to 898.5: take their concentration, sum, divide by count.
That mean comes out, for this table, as 1.9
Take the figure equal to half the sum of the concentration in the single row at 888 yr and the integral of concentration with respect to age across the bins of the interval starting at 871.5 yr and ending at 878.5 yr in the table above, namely 6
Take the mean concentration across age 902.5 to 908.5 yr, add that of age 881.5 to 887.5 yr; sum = 5.1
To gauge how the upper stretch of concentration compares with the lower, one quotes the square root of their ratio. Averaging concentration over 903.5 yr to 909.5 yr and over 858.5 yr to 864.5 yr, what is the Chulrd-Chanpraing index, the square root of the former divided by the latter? 1.99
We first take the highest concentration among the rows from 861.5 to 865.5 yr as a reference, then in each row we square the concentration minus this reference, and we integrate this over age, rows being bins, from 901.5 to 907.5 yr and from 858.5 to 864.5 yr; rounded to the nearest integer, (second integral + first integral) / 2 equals 11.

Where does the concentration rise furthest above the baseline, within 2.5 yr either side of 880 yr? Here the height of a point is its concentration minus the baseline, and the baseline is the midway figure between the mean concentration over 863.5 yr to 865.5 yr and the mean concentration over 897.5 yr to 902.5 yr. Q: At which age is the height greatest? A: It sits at 882 yr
